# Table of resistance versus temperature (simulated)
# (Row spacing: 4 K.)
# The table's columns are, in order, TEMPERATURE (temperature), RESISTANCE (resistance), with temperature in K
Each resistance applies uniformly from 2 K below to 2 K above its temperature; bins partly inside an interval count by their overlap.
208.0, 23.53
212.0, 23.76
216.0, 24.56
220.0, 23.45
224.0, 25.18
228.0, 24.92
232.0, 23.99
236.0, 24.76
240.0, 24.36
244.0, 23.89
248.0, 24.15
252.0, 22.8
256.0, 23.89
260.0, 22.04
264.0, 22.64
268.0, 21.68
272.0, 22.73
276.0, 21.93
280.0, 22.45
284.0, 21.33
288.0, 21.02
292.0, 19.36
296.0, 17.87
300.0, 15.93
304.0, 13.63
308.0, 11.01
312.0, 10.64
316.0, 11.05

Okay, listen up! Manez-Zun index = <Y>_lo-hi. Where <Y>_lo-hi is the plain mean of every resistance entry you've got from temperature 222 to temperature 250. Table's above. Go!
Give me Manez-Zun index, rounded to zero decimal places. 24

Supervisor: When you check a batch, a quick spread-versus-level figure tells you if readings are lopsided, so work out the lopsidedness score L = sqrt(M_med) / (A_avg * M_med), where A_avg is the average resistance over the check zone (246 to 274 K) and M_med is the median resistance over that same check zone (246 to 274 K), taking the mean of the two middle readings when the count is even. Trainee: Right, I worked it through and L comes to 0.0092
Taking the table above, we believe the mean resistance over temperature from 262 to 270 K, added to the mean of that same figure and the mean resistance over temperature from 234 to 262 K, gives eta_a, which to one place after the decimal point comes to 45.1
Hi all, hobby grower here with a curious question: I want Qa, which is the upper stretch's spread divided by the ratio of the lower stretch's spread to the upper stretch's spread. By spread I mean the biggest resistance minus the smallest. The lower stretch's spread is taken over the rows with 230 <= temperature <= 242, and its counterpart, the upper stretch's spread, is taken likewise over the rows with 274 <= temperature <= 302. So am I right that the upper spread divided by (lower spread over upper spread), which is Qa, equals 55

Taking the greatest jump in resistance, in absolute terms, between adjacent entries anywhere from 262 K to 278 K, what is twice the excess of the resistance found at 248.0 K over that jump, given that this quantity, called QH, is 46.2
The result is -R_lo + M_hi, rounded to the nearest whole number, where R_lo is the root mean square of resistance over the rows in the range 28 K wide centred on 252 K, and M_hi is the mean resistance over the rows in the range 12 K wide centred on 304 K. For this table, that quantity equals -10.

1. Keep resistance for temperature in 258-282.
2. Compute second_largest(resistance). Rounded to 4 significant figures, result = 22.64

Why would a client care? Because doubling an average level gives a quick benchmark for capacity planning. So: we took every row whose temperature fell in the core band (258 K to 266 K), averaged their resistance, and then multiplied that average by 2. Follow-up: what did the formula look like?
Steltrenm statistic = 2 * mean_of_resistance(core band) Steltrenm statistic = 44.7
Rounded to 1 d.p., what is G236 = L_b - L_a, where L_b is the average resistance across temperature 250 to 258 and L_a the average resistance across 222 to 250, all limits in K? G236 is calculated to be -1.1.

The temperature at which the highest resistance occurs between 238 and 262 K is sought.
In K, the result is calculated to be 240.0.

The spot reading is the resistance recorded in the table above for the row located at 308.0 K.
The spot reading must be 11.01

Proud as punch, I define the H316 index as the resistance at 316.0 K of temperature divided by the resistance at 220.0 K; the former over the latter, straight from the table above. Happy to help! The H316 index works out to 0.471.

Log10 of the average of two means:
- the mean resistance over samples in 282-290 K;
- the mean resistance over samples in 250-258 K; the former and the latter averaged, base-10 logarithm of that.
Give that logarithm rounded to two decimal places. 1.35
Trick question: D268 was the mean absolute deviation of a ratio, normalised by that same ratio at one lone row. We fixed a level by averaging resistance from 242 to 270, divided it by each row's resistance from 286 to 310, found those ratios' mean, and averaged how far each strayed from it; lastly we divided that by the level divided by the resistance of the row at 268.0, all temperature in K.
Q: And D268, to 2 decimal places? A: 0.27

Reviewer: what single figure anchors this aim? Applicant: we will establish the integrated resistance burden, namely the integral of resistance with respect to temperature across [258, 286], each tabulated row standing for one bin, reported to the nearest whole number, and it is 619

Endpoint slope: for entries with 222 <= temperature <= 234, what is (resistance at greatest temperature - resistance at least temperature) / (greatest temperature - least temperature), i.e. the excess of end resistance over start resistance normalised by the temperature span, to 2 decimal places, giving -0.15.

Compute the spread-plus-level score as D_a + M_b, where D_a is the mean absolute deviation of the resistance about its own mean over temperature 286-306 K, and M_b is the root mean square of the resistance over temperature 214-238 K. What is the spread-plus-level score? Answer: 26.7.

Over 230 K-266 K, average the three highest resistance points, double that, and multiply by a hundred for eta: 4885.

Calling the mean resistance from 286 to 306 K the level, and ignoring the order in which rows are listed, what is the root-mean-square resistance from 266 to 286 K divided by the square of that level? 0.071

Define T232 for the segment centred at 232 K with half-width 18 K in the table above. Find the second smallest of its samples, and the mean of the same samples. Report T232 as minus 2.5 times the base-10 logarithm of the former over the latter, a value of 0.021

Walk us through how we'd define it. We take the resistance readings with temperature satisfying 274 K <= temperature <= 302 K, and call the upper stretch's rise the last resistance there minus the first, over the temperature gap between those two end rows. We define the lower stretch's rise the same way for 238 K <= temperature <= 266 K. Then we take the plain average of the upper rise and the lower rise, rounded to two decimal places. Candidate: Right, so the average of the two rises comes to -0.16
